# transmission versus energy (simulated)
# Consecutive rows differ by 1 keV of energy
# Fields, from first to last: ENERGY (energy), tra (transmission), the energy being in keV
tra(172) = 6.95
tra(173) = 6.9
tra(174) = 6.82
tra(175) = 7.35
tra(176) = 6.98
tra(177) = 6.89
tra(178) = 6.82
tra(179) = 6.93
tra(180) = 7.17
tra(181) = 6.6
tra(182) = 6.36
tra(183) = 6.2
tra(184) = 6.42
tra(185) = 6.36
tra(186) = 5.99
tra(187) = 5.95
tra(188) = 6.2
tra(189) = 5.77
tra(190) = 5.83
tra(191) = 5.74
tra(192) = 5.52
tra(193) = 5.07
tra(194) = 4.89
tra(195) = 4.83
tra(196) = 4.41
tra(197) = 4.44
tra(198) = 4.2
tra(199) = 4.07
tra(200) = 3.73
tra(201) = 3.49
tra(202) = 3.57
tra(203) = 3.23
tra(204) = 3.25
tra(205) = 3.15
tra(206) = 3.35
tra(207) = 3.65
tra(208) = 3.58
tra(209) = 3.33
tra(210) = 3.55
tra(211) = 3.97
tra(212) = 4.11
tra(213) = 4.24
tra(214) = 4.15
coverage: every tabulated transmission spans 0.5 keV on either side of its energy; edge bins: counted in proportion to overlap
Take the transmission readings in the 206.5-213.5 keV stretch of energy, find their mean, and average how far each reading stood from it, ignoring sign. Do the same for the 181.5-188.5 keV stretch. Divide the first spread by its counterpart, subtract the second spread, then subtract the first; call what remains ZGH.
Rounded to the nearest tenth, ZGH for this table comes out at 1.5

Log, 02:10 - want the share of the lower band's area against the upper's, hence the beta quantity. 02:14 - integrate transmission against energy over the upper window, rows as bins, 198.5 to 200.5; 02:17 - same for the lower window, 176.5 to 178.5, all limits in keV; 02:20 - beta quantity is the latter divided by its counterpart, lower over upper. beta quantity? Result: 1.8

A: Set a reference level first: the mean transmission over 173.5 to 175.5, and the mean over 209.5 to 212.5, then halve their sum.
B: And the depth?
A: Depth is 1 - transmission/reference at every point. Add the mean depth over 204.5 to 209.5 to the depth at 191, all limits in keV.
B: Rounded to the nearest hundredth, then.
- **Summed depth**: 0.33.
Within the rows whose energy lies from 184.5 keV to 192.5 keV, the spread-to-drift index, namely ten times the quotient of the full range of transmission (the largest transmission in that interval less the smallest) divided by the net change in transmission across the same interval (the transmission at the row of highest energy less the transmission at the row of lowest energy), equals -10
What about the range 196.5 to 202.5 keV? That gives -11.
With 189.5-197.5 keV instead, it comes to -10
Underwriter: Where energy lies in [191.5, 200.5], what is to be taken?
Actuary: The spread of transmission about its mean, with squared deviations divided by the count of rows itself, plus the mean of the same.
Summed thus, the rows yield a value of 5.1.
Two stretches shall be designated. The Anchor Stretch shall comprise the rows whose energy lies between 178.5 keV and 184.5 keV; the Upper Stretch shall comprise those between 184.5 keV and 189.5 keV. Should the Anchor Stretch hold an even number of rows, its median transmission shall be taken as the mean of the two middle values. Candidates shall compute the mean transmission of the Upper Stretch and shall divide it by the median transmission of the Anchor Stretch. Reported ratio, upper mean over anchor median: 0.93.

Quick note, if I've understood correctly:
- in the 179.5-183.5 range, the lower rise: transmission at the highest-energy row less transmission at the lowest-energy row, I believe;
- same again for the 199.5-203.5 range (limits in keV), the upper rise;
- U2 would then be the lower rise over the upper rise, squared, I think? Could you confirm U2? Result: 3.8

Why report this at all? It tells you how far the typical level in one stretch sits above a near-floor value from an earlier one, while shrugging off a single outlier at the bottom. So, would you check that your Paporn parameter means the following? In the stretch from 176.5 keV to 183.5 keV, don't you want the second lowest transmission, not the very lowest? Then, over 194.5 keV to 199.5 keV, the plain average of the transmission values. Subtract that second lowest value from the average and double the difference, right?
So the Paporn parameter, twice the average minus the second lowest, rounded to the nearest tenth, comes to -3.9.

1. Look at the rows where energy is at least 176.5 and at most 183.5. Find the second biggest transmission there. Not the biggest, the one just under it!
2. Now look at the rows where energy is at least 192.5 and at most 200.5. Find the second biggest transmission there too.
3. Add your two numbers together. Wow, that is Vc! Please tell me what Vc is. 11.8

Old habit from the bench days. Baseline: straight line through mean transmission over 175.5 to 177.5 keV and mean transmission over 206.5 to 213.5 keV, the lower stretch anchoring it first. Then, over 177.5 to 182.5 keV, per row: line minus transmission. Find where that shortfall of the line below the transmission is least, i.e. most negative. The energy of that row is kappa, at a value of 180 keV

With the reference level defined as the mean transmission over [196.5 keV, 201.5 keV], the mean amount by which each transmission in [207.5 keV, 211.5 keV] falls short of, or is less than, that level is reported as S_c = 0.4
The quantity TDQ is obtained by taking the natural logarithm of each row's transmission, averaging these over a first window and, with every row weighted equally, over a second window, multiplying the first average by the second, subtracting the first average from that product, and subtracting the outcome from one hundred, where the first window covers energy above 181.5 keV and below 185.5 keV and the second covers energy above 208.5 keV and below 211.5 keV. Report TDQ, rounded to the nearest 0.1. 99.5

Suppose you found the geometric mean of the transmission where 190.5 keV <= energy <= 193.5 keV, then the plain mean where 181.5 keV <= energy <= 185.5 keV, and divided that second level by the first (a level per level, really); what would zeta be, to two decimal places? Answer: 1.17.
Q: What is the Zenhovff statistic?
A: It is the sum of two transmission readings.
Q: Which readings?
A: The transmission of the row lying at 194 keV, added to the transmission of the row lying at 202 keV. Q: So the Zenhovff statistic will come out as 8.5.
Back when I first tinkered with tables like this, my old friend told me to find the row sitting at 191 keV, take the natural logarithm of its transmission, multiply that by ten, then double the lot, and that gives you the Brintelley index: 35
